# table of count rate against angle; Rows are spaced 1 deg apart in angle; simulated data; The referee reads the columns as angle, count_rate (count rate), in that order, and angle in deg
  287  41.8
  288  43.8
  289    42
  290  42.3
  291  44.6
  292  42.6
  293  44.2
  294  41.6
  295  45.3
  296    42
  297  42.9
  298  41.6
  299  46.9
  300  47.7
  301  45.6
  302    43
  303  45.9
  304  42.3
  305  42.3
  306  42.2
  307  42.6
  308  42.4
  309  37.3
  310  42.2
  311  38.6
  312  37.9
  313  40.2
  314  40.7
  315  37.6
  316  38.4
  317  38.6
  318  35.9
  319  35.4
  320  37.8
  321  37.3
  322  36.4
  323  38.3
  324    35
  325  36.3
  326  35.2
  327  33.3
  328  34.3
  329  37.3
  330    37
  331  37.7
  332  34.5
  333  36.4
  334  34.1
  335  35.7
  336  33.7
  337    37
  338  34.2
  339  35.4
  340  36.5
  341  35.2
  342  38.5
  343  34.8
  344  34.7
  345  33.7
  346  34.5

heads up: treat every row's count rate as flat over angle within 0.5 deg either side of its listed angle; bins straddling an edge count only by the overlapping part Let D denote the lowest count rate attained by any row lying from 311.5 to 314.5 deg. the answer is 37.9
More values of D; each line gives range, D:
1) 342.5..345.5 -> 33.7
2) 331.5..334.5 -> 34.1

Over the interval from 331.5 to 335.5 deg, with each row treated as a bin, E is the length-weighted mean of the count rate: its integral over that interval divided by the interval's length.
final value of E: 35.2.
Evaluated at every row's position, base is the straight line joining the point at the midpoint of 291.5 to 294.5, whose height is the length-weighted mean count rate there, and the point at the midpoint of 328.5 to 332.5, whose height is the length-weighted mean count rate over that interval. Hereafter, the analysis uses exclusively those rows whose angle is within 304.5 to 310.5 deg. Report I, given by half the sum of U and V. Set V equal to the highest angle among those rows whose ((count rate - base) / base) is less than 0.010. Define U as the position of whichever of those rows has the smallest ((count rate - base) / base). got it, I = 309.0 deg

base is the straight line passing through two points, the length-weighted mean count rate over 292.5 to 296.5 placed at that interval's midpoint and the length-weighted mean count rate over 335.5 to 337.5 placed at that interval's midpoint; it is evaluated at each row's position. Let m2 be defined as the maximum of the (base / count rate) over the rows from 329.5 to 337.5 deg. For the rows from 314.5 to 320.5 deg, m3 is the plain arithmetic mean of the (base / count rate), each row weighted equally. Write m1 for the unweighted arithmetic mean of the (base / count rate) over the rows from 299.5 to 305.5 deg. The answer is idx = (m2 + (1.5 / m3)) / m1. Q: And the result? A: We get 2.64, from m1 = 0.94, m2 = 1.05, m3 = 1.05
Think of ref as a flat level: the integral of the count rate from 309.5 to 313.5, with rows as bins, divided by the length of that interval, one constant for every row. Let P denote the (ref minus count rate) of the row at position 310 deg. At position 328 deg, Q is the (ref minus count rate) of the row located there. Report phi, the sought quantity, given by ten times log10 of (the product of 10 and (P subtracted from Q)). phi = 19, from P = -2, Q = 5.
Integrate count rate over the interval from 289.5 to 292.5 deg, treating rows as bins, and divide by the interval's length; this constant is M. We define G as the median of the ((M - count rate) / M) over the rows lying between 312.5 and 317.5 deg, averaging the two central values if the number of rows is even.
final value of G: 0.11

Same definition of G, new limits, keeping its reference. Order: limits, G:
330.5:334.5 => 0.18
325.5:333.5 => 0.17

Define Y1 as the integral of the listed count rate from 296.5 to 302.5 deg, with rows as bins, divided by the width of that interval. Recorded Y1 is 45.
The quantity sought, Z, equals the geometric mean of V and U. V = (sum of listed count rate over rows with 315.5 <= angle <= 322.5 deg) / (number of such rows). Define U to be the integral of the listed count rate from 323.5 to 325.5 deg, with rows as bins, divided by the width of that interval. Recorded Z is 36.4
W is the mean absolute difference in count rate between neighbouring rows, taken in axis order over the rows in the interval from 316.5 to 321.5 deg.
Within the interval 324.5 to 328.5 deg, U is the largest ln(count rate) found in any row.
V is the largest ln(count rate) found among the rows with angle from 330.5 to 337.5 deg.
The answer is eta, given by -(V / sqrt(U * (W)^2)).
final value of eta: -1.3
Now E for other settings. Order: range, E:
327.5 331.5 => 36.6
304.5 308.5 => 42.4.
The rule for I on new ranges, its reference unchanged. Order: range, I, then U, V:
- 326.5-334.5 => 330.5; 327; 334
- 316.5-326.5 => 322.5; 319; 326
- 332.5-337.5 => 336.0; 336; 336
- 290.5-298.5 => 296.0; 294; 298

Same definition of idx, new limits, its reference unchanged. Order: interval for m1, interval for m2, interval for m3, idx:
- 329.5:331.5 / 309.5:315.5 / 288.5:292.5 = 2.57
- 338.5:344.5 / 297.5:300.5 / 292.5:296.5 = 2.63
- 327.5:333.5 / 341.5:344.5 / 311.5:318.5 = 2.42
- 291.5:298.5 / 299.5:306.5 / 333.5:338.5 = 2.44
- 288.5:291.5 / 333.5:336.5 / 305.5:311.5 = 2.49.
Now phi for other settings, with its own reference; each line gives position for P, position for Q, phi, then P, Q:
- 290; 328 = 19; -3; 5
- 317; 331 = 10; 1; 2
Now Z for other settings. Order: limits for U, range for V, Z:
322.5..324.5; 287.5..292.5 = 39.7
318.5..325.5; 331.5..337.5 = 35.9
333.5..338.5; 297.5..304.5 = 39.5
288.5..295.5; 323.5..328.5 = 38.8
